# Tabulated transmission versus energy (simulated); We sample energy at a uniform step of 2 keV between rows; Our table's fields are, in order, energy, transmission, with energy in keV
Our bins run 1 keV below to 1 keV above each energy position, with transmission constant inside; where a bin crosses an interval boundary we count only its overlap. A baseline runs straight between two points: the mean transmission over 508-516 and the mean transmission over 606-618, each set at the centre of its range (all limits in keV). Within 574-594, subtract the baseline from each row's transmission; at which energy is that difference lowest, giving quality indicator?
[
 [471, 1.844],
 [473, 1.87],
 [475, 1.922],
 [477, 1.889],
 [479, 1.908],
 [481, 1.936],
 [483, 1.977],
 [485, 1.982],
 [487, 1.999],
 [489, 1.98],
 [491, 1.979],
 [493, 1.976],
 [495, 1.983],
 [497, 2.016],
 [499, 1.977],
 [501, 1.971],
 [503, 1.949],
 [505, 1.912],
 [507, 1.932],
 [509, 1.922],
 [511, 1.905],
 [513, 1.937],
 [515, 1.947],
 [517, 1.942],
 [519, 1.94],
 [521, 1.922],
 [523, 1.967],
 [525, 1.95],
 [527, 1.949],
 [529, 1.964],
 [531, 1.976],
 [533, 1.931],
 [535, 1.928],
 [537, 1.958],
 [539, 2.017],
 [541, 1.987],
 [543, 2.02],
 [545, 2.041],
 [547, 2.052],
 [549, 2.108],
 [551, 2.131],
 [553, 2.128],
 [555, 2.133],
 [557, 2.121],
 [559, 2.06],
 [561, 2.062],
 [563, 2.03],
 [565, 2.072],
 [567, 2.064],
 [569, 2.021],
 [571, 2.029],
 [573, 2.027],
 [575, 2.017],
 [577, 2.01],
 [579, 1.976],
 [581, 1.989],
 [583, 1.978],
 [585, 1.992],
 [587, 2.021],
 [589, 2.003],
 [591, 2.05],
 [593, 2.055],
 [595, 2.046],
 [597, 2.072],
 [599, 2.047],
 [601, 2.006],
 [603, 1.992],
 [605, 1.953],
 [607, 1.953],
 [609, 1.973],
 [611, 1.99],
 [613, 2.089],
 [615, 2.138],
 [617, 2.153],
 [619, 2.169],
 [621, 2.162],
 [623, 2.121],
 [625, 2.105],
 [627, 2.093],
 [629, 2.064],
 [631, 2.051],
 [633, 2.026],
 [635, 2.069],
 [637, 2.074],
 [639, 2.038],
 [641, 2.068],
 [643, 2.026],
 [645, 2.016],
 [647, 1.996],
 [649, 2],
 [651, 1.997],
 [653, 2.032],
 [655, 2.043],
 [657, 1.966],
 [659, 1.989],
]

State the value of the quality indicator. 583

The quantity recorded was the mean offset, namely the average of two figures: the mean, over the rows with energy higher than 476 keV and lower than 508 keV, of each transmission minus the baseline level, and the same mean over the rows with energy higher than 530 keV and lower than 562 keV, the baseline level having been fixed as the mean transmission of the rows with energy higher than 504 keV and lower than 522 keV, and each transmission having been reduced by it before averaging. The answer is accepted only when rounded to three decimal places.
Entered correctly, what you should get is 0.072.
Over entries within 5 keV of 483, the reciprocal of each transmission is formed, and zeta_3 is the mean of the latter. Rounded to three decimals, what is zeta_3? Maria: 0.510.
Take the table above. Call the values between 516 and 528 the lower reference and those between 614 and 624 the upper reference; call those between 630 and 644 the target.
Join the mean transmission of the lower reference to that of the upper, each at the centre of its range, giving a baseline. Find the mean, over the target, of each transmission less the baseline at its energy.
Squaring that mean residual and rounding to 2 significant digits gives 0.019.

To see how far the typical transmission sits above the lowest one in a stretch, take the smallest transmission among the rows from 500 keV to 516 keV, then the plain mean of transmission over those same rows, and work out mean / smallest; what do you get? 1.02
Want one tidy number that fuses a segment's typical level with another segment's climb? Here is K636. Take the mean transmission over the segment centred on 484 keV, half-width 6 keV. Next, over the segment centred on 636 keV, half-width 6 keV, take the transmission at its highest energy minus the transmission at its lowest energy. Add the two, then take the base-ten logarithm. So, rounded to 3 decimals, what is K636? 0.297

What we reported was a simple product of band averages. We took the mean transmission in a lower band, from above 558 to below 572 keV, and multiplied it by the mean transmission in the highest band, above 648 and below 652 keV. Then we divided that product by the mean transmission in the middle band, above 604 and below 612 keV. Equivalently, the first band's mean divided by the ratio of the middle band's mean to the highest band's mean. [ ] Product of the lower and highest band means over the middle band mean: 2.08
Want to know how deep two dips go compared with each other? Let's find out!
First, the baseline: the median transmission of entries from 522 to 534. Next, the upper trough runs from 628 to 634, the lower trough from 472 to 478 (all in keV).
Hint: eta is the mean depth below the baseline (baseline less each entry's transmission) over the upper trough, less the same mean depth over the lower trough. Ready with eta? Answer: -0.15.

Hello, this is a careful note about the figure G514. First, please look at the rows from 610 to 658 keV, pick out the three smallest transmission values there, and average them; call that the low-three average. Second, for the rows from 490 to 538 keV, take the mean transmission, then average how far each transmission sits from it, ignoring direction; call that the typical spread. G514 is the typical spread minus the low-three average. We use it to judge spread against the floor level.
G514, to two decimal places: -1.96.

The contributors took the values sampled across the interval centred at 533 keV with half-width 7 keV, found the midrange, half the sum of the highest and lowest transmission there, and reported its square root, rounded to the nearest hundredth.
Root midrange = 1.40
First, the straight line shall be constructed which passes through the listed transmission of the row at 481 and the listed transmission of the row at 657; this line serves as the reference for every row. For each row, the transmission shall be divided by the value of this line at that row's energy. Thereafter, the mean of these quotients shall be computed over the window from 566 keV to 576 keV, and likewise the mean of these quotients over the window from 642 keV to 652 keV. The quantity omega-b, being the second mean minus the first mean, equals -0.02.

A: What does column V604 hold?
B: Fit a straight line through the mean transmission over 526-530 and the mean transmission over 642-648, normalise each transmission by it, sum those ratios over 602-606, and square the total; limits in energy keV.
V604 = 3.9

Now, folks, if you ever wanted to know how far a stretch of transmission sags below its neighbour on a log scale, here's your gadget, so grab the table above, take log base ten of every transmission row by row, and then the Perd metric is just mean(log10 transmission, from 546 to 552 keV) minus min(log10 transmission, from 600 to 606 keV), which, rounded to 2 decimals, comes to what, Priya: 0.03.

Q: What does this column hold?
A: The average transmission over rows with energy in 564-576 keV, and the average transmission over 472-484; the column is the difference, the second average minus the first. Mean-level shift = -0.12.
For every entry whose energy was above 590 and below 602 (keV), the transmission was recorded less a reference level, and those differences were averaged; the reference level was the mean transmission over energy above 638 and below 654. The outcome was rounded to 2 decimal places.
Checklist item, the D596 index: 0.02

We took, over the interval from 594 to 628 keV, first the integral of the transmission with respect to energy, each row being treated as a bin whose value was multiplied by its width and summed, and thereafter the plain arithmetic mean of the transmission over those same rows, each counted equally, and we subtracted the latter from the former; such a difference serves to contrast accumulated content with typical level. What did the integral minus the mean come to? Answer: 68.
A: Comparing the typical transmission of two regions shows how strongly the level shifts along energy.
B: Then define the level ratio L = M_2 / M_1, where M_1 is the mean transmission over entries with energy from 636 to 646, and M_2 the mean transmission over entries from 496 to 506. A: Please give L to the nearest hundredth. 0.96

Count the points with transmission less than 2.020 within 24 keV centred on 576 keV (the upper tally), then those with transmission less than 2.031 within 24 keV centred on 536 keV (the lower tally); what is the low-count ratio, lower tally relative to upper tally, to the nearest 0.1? 1.7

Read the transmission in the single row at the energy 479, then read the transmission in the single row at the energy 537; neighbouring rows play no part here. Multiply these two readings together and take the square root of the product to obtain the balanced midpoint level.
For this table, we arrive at 1.93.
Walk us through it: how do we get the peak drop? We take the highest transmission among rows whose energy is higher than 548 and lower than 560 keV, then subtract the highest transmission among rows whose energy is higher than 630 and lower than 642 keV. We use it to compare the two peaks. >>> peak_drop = 0.059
